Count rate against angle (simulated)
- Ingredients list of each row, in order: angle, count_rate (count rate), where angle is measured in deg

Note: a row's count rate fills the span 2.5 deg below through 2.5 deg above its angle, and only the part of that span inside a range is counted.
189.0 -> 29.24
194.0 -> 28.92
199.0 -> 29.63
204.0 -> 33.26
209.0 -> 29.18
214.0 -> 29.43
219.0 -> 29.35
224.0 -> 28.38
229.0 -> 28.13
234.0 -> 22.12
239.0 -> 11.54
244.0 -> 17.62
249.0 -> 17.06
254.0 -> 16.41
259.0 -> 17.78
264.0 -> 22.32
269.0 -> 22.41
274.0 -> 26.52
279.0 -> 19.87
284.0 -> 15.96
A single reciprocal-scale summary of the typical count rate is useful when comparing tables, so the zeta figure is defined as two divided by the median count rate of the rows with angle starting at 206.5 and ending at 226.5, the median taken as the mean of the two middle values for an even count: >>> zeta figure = 0.07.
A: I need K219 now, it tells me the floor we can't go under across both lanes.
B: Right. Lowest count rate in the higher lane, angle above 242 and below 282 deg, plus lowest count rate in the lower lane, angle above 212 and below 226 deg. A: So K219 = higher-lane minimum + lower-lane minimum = 45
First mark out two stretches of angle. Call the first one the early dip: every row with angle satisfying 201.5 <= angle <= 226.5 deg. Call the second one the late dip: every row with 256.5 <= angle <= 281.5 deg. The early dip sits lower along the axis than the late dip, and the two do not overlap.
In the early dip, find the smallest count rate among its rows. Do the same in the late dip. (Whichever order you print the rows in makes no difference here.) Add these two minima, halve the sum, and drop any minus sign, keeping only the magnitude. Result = 23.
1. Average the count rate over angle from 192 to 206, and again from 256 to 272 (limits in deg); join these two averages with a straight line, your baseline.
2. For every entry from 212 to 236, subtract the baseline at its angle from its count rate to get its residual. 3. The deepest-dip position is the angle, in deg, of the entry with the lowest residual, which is 234.0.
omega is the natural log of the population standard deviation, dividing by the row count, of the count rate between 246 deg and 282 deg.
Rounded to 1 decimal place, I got 1.2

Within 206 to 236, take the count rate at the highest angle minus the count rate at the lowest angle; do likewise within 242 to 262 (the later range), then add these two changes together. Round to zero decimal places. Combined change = -7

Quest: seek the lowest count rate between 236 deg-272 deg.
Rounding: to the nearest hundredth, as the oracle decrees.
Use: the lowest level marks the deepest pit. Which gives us 11.54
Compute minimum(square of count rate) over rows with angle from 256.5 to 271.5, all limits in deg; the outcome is 316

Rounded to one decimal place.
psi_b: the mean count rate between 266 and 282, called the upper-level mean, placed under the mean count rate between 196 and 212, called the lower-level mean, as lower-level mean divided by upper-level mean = 1.3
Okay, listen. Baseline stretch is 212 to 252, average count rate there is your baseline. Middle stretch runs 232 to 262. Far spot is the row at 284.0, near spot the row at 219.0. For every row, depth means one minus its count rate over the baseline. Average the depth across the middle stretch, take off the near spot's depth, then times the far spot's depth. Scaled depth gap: 0.16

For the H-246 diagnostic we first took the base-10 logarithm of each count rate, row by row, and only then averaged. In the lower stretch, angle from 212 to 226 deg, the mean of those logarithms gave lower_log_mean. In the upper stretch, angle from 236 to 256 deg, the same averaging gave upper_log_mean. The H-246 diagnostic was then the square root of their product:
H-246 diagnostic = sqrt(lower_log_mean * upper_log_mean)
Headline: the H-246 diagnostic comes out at 1.32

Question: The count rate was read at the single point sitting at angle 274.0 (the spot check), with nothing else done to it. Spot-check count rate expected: 26.52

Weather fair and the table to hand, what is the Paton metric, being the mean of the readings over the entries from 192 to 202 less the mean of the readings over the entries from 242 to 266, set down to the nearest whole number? 11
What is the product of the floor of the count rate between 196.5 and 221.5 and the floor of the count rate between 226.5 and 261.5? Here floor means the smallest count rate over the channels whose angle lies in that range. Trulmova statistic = 337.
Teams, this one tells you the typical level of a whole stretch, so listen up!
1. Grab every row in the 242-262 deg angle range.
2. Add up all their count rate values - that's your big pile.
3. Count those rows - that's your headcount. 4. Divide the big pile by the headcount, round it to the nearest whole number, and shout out 17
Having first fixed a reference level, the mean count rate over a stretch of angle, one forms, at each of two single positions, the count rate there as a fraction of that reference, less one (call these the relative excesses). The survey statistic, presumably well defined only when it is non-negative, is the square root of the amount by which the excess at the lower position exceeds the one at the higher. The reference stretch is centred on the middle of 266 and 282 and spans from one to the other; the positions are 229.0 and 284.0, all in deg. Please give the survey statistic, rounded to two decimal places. 0.73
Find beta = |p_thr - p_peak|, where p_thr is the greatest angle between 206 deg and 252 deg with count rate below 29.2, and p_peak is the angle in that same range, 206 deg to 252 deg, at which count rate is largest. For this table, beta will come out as 35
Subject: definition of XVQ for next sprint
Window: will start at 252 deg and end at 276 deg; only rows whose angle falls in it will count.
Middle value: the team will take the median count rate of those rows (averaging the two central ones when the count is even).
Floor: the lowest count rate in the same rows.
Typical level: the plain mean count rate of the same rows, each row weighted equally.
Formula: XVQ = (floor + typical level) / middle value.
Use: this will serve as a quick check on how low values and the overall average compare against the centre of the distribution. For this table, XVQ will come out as 1.68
